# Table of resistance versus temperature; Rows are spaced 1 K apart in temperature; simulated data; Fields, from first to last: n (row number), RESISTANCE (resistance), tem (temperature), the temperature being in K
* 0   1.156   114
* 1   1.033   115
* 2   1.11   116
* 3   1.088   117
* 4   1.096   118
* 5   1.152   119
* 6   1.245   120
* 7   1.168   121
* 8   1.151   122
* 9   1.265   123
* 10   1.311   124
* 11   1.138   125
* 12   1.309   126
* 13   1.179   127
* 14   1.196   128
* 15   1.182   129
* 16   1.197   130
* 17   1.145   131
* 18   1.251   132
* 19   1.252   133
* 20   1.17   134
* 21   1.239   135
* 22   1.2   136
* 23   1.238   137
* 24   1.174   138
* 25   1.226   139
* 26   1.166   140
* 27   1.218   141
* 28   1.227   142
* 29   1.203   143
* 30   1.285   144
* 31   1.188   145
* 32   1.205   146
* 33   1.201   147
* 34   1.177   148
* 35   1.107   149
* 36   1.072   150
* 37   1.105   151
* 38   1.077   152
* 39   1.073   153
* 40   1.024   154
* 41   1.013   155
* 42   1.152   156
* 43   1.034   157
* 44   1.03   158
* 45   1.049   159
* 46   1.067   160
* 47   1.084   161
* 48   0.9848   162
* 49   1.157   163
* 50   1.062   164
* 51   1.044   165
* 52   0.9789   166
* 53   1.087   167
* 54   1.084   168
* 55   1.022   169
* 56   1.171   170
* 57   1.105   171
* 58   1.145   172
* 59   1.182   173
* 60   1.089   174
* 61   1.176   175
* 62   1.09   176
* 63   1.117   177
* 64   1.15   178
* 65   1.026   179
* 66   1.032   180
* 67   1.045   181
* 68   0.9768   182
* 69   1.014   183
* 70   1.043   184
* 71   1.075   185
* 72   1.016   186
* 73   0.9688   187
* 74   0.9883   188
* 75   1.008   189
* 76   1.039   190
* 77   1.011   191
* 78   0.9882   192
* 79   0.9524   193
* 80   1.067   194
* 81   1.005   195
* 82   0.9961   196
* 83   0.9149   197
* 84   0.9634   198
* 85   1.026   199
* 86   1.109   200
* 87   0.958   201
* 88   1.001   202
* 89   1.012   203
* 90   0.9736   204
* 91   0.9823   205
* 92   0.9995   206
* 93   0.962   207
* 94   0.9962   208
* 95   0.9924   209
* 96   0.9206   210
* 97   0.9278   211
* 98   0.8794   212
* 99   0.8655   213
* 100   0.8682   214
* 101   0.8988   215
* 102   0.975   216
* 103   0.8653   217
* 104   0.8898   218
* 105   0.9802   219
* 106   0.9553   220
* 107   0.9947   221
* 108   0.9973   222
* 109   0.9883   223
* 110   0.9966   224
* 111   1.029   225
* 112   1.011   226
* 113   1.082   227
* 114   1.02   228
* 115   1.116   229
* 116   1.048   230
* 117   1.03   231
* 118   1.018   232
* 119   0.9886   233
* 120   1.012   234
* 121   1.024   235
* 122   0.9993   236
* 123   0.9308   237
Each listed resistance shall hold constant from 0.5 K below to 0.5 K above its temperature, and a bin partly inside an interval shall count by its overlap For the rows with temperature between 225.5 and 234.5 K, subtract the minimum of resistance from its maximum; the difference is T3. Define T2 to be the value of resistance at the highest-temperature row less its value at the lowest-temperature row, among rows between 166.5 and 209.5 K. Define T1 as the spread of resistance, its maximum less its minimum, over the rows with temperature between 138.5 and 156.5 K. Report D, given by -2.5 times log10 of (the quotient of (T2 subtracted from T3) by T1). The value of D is 0.2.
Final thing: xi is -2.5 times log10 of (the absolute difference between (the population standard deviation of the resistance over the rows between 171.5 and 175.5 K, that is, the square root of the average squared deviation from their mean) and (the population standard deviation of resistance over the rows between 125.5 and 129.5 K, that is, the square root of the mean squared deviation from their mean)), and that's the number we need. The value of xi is 4.4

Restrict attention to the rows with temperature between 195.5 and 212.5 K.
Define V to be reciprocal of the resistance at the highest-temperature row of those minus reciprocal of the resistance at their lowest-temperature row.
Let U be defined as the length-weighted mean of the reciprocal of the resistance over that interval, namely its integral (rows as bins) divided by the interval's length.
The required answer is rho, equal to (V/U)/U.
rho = 0.127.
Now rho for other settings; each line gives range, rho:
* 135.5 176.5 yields 0.105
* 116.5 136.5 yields -0.122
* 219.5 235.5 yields -0.073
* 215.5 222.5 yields -0.021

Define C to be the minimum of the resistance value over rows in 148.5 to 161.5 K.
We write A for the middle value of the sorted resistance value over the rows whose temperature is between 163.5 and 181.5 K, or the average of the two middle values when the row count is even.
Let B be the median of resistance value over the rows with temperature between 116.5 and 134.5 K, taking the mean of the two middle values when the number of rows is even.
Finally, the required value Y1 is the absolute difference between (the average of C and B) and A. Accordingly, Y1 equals 0.01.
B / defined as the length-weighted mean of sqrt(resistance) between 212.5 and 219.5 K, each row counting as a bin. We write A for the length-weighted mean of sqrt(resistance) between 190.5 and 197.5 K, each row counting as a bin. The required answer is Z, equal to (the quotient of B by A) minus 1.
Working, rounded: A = 1.00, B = 0.95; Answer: -0.044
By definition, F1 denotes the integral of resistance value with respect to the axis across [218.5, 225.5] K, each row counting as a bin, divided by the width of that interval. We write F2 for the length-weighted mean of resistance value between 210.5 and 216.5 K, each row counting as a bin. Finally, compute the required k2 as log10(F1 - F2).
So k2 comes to -1.0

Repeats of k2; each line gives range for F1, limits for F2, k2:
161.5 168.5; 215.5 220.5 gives -0.9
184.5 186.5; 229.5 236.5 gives -1.5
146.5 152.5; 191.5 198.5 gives -0.9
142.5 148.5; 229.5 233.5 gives -0.7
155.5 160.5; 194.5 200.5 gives -1.2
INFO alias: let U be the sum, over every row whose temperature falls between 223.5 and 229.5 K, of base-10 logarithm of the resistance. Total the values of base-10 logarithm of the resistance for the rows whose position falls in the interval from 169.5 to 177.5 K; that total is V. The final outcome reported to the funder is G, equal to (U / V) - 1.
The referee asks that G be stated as -0.8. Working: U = 0.1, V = 0.4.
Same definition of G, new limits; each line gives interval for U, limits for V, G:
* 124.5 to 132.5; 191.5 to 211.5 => -6.3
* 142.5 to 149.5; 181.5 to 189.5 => 13.6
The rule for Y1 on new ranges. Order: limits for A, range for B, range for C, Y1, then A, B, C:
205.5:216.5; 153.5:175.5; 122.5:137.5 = 0.18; 0.93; 1.08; 1.138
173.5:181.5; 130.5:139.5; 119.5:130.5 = 0.09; 1.09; 1.23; 1.138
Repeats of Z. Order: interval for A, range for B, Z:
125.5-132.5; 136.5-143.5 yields 0.000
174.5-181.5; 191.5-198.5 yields -0.050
